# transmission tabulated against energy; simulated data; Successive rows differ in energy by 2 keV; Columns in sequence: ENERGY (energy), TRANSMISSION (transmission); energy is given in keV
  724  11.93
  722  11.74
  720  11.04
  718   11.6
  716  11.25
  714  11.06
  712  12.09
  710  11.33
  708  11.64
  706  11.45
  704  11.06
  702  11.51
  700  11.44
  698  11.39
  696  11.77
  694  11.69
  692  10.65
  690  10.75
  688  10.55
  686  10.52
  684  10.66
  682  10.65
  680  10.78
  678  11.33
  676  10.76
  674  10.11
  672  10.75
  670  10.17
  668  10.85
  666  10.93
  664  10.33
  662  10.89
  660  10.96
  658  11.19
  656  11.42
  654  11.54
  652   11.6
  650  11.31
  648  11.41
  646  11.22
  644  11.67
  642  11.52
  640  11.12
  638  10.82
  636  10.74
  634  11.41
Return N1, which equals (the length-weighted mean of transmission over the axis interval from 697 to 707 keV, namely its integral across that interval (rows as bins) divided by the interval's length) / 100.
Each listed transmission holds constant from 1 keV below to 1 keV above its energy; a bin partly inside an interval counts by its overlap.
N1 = 0.114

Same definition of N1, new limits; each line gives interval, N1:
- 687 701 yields 0.112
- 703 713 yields 0.115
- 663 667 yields 0.106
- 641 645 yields 0.116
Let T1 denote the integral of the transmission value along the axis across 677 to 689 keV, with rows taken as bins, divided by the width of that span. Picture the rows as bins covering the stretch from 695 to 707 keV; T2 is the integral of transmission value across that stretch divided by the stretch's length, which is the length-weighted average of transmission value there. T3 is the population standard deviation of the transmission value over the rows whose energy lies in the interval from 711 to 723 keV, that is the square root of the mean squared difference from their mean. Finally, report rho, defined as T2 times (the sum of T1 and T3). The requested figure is 127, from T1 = 10.7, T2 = 11.4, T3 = 0.38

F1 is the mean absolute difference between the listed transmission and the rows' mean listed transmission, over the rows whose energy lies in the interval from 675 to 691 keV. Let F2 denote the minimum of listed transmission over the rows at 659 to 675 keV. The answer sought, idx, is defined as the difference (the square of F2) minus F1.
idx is 102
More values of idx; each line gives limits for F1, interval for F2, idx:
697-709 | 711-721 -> 122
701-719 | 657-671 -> 103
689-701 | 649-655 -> 128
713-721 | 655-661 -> 120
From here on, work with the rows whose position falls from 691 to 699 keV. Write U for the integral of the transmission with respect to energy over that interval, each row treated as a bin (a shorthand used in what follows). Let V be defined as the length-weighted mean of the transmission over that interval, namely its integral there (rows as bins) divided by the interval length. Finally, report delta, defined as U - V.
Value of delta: 79.6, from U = 91.00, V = 11.4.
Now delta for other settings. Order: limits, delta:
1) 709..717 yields 80.0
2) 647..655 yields 80.3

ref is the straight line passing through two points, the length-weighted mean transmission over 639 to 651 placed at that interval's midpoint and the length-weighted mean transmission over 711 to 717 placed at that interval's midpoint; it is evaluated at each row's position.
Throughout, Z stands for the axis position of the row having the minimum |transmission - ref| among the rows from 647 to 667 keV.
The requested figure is 656 keV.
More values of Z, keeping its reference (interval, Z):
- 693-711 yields 706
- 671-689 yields 678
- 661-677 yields 666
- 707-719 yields 718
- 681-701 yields 700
